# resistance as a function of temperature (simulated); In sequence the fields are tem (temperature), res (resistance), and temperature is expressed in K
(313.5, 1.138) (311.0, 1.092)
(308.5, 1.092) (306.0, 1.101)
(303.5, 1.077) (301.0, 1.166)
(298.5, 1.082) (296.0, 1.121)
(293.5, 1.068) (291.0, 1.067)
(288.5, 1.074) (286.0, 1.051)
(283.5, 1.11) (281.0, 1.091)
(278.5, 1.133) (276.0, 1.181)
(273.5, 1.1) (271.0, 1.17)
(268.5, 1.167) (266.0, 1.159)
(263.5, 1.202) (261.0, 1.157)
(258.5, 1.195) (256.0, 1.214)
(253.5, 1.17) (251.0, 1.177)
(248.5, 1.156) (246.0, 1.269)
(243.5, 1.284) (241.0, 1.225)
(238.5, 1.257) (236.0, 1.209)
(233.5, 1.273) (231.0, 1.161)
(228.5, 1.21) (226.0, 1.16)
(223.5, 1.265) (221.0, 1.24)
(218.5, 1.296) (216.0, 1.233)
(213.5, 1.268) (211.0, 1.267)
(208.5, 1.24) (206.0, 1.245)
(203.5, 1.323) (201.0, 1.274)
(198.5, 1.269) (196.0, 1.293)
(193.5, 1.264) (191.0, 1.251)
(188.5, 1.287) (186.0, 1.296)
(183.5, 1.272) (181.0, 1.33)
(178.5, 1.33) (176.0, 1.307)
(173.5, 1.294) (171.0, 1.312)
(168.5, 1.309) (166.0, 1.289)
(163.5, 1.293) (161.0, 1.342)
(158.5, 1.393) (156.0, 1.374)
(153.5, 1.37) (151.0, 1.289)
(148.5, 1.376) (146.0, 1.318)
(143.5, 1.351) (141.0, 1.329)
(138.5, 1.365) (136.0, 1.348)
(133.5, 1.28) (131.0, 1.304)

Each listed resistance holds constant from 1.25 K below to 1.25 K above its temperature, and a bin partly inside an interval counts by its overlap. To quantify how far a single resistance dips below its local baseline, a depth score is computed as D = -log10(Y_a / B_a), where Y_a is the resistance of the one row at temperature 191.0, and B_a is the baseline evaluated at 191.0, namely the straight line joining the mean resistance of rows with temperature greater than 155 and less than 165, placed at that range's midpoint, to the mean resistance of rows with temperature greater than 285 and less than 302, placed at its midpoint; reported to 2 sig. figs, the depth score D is 0.013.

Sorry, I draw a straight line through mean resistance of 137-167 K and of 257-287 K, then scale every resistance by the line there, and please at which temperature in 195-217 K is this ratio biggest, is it 203.5 K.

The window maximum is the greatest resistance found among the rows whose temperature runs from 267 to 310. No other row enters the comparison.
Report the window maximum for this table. 1.181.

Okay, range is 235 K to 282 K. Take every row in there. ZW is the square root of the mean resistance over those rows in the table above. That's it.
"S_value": 1.09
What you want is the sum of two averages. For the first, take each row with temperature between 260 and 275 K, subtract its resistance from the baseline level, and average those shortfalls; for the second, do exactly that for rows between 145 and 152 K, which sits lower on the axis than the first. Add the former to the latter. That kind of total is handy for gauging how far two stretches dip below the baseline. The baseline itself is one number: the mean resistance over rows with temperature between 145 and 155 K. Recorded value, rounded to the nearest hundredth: 0.19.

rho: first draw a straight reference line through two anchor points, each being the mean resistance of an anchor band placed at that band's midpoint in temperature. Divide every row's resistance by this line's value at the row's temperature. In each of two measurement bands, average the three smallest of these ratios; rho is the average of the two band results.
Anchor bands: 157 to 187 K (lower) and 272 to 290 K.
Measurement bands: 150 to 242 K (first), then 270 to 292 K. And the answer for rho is 0.966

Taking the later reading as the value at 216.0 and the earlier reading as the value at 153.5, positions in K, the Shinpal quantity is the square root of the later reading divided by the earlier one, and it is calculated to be 0.949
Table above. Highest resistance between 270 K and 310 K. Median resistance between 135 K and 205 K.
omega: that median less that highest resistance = 0.13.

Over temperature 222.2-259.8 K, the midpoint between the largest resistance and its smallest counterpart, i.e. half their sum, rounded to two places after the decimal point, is 1.22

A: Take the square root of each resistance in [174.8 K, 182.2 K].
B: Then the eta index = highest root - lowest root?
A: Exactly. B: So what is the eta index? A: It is 0.010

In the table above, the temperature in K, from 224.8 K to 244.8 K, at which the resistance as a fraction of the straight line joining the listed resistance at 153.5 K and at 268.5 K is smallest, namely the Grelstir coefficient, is 226.0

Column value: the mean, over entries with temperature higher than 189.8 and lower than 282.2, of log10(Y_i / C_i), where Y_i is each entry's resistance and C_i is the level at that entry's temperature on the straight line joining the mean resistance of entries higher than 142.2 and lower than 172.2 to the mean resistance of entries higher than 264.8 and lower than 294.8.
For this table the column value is 0.009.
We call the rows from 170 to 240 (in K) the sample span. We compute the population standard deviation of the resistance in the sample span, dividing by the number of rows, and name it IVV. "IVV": 0.043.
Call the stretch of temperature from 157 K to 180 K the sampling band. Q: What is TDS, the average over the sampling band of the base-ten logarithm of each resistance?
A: 0.12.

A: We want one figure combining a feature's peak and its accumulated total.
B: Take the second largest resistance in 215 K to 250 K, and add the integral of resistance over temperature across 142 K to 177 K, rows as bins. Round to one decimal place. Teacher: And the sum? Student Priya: 47.8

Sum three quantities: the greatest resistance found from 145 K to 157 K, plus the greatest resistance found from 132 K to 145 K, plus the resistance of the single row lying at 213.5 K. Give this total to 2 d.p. 4.01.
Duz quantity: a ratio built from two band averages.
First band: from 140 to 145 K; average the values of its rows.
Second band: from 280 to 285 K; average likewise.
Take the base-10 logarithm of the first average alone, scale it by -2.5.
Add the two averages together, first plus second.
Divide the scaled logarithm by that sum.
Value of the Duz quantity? -0.130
